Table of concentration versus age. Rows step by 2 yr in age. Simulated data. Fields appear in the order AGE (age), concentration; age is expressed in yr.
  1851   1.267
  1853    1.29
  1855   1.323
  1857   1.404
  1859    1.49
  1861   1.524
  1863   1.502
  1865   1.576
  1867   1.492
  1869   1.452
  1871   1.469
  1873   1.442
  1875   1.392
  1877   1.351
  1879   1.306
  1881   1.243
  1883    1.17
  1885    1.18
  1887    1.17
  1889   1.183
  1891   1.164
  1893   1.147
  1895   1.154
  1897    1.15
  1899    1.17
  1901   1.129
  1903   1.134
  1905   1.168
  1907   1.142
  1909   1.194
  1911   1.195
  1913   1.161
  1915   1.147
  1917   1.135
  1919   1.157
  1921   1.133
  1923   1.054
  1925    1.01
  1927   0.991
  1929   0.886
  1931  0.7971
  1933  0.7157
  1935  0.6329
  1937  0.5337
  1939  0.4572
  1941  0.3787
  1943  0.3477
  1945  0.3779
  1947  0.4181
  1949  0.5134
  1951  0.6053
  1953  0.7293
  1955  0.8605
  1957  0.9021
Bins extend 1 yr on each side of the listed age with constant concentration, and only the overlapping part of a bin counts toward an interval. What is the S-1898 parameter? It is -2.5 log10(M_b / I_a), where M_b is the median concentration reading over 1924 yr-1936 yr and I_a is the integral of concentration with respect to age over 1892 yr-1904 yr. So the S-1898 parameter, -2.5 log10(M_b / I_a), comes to 3.0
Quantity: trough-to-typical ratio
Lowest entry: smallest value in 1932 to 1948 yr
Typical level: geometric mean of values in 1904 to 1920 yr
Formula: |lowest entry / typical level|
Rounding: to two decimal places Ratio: 0.30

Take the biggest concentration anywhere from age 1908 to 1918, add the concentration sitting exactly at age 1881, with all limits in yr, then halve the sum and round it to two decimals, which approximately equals 1.22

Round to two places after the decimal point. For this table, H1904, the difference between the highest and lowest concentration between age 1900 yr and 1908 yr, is 0.04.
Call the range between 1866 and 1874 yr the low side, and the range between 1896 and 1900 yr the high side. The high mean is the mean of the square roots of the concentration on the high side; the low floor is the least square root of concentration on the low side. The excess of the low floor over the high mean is 0.12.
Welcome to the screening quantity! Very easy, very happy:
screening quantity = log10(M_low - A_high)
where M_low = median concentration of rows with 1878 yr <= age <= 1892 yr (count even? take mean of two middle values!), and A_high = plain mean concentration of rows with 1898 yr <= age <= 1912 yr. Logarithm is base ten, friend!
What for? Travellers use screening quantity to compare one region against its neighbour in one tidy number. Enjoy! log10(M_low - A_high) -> -1.74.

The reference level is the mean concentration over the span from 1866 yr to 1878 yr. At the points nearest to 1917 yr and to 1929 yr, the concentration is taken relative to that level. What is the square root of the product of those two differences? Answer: 0.40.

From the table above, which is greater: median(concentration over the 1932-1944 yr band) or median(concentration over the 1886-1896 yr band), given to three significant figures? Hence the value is 1.16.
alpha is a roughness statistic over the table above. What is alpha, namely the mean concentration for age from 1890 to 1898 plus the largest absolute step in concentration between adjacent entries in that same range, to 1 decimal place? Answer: 1.2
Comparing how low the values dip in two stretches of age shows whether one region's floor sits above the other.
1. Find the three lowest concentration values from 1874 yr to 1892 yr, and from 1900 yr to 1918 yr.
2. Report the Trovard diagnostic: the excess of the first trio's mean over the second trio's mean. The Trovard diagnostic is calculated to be 0.0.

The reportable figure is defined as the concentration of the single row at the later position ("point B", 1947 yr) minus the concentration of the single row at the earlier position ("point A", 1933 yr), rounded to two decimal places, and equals -0.30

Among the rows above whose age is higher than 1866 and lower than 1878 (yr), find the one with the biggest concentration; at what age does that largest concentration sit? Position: 1867 yr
